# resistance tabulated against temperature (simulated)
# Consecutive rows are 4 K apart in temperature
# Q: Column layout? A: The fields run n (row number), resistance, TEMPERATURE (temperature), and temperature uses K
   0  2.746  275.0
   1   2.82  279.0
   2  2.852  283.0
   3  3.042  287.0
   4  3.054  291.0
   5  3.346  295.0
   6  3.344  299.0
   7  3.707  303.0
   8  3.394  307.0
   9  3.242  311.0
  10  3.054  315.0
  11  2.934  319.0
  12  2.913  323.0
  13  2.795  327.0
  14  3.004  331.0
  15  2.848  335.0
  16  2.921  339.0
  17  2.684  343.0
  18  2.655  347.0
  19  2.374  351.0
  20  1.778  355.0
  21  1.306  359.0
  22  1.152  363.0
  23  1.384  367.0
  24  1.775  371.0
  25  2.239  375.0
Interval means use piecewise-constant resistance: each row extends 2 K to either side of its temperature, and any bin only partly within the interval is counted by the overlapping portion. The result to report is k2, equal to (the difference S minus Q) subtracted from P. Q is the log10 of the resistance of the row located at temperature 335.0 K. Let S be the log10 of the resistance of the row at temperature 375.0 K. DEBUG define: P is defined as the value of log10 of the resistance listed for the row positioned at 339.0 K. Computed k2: 0.6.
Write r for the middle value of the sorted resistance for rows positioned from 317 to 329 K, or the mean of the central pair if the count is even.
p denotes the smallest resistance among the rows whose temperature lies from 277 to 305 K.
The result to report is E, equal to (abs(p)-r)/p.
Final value -0.03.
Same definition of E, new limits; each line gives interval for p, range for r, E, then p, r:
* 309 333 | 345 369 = 0.43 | 2.795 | 1.6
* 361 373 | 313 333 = -1.55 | 1.152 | 2.9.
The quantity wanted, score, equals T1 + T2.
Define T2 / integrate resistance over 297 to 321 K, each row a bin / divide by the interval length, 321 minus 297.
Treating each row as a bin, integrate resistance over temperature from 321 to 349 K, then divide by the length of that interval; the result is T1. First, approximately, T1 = 2.83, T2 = 3.3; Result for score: 6.11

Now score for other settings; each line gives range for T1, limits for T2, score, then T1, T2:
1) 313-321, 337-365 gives 5.12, 2.99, 2.1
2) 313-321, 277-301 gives 6.07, 2.99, 3.1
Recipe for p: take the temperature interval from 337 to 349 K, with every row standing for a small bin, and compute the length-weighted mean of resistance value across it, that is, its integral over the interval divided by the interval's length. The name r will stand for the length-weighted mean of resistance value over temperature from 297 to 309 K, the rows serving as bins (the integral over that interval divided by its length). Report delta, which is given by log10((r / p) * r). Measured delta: 0.64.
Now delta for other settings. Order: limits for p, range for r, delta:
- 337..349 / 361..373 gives -0.12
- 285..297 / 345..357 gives 0.21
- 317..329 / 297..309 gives 0.62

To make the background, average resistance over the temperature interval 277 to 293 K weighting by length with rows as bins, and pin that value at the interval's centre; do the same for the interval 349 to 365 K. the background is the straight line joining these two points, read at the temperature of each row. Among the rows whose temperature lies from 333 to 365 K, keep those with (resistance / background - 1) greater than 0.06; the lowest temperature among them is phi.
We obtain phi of 335.0 K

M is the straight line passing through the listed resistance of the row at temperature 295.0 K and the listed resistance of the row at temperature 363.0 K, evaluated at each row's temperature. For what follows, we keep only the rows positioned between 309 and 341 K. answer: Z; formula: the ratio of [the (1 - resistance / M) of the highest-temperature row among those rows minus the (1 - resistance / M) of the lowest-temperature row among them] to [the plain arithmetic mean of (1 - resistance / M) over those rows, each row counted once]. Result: 1.4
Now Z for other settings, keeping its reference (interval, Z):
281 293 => -0.7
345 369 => -0.8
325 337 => 0.5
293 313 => 1.4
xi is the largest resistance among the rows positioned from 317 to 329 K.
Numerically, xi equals 2.934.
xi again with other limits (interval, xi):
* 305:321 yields 3.394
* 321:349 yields 3.004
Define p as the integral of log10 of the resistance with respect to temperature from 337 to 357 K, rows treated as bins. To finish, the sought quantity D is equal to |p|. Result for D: 8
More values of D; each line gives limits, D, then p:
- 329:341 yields 6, 6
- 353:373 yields 3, 3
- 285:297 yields 6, 6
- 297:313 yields 9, 9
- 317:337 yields 9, 9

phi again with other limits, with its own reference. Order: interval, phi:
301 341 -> 303.0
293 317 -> 295.0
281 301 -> 291.0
